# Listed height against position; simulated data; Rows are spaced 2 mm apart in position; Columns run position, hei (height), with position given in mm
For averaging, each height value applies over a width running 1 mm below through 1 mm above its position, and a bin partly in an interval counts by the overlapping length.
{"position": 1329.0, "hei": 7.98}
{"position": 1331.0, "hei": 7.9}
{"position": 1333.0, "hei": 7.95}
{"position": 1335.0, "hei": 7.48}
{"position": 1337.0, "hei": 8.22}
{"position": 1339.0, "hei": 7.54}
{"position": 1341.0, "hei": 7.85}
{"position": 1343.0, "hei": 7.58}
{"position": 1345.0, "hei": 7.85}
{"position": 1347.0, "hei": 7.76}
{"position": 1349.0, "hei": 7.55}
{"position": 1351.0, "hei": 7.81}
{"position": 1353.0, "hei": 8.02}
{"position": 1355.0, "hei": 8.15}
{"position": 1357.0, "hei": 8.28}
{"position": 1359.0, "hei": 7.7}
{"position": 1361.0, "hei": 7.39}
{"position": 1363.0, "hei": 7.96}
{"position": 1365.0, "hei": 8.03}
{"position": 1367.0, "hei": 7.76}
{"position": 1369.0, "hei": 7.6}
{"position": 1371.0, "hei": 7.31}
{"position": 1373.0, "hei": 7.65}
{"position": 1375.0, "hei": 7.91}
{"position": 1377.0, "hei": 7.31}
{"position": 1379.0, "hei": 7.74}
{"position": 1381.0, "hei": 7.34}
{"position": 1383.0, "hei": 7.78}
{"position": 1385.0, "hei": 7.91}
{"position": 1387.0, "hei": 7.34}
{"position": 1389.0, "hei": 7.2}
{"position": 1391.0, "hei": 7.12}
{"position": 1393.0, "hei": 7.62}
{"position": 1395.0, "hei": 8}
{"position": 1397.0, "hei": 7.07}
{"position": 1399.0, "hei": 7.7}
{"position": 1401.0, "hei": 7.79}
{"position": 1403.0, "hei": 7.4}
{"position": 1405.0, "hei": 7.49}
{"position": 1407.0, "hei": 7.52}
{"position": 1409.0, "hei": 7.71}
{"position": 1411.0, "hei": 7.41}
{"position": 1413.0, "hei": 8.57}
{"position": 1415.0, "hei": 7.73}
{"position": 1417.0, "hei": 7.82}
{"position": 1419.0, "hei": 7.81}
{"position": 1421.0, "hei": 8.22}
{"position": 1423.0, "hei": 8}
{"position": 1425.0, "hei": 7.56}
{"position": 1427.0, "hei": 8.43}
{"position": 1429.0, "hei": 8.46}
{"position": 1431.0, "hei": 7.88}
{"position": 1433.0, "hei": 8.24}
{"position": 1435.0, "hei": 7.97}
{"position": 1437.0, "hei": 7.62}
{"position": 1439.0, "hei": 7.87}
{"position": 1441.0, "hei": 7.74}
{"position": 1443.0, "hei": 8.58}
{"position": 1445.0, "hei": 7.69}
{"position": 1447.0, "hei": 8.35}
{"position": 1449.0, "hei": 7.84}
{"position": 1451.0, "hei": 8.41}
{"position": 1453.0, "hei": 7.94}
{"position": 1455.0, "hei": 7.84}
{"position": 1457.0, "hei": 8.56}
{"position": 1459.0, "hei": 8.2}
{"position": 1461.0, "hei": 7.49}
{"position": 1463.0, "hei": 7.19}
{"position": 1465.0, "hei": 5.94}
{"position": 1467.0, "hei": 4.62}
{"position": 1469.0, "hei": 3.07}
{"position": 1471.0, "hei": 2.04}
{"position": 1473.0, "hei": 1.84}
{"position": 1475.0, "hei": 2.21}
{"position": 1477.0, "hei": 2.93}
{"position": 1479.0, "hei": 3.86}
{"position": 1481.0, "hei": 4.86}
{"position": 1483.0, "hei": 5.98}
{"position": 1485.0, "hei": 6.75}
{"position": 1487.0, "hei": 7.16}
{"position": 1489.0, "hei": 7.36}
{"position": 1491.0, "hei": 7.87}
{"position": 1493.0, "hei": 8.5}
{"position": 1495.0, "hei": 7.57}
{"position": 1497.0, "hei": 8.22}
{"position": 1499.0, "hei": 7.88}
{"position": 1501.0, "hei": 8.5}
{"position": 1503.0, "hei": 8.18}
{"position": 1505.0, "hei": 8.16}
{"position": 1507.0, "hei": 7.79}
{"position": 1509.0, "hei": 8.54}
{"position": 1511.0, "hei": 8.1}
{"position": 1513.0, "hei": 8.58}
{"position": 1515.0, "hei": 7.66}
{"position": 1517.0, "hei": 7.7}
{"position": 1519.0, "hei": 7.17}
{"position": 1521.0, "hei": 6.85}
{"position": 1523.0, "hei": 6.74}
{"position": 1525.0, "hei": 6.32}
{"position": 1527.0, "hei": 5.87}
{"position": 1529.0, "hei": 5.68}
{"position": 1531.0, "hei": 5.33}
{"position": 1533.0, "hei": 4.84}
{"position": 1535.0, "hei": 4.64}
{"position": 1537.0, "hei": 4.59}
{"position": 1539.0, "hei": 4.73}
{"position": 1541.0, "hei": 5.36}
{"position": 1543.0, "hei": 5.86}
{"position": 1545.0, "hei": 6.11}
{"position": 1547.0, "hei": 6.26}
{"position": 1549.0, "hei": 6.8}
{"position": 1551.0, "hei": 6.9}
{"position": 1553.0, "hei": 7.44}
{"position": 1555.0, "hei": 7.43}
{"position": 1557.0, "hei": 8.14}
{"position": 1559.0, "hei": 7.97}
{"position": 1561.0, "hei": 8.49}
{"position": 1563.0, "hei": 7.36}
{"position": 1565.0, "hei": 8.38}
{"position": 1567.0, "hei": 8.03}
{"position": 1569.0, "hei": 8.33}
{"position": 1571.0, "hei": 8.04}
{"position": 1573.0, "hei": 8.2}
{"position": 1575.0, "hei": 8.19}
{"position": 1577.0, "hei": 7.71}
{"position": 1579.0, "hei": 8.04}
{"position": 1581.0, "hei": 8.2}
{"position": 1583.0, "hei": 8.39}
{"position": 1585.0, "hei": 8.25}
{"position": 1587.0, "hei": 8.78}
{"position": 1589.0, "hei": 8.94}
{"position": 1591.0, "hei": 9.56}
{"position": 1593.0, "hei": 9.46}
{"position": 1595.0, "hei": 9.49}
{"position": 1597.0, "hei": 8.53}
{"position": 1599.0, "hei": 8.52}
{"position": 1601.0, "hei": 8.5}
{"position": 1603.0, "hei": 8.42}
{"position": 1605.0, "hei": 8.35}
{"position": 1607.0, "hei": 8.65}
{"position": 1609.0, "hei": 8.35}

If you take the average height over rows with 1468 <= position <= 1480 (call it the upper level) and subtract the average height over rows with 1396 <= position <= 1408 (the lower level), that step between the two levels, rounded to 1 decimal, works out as -4.8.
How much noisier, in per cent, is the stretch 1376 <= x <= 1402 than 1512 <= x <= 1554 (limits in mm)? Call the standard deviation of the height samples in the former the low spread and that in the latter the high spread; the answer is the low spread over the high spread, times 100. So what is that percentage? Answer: 28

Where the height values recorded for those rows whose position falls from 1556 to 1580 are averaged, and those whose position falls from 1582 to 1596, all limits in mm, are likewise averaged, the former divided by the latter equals 0.90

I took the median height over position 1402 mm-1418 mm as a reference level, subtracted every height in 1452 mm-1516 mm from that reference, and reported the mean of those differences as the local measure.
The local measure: 1.0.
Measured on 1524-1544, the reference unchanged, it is 2.3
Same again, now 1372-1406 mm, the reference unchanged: 0.1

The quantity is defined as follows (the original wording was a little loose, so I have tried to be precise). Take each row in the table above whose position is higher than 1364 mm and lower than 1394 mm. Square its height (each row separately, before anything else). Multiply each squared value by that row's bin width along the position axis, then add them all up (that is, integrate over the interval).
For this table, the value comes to 1724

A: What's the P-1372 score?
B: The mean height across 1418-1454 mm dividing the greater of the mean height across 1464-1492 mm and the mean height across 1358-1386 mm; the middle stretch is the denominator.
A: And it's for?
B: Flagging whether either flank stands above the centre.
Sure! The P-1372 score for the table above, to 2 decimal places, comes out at 0.95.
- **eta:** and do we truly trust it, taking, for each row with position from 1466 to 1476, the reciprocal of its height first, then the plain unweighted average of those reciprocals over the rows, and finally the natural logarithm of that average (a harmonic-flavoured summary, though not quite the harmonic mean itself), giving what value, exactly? -0.90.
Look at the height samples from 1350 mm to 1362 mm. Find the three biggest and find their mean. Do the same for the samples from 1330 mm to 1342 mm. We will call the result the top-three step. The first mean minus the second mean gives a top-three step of 0.13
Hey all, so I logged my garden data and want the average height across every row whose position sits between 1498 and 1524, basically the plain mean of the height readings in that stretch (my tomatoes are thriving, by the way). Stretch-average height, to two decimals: 7.83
